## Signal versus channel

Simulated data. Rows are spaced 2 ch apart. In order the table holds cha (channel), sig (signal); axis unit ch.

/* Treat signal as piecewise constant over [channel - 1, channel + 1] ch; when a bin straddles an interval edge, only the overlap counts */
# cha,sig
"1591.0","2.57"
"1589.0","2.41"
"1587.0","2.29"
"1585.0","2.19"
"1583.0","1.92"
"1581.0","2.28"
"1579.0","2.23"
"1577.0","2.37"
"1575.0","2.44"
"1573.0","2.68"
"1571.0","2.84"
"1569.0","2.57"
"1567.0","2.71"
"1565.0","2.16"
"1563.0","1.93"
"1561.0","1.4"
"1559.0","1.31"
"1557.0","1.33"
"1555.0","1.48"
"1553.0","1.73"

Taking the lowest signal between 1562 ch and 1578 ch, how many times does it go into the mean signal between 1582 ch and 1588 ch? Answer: 1.11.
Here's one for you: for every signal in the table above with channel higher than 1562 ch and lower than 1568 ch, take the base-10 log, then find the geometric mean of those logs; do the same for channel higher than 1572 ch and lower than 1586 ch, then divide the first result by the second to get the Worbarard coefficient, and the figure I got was 0.97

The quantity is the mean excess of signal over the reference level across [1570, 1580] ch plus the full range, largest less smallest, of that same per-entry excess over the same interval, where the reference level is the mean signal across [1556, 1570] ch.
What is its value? 1.21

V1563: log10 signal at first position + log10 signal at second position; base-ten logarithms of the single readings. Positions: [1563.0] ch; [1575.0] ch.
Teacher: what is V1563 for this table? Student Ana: 0.67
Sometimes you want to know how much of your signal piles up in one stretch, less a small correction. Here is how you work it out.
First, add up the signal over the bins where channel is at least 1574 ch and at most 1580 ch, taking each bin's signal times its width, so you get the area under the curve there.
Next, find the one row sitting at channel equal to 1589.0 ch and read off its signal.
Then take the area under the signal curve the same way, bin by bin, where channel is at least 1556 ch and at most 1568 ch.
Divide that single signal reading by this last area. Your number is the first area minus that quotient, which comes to 14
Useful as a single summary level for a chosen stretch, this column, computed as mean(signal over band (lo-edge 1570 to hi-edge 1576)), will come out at 2.7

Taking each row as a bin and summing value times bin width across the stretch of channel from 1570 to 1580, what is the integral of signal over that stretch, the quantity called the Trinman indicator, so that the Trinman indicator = 25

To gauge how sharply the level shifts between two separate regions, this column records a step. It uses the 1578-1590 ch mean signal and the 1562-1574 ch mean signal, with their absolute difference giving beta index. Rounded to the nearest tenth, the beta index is 0.3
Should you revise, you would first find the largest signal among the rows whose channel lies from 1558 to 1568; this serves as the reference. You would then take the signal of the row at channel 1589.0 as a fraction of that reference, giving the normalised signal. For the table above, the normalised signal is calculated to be 0.89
